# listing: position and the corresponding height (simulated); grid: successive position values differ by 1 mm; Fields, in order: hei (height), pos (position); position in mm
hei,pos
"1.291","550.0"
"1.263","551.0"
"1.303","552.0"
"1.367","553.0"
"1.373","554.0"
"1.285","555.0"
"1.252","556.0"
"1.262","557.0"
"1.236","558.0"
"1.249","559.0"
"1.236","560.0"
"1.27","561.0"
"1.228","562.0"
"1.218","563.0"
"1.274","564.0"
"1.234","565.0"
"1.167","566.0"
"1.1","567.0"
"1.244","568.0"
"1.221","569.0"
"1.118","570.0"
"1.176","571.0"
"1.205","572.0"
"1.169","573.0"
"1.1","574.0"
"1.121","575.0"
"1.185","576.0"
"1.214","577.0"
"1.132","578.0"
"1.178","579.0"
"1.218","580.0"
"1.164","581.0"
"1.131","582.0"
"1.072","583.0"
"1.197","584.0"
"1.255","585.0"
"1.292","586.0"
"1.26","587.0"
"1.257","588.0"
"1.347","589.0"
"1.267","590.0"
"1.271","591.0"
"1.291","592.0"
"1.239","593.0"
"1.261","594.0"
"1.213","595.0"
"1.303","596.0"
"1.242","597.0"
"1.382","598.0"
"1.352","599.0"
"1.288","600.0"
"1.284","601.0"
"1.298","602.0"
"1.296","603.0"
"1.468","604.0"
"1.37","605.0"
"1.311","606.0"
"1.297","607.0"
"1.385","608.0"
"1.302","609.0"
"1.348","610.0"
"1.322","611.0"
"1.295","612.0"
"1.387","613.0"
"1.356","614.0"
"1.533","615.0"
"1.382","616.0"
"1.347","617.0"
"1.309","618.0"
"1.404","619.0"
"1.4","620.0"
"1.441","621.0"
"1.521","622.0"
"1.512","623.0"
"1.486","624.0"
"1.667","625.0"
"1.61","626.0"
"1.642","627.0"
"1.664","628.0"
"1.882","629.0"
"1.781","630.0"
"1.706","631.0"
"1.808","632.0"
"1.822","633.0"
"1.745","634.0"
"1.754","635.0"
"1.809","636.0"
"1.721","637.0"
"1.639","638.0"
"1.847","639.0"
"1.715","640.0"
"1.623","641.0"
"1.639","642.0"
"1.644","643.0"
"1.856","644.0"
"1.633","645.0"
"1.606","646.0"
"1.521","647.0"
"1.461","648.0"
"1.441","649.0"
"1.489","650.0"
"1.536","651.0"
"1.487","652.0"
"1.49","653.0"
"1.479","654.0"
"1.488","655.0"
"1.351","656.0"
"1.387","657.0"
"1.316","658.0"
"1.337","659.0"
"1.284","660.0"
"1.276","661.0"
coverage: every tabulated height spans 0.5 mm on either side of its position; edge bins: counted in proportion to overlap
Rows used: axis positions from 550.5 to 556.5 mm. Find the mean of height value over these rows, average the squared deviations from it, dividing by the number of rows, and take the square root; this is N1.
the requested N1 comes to 0.047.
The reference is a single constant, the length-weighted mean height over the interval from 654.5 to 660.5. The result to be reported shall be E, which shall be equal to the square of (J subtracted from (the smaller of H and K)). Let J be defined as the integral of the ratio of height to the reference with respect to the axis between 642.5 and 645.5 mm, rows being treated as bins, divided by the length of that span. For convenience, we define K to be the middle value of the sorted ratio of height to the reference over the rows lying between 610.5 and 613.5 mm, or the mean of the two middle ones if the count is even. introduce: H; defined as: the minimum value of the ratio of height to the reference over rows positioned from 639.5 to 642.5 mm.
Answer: 0.08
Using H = 1.19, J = 1.3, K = 0.97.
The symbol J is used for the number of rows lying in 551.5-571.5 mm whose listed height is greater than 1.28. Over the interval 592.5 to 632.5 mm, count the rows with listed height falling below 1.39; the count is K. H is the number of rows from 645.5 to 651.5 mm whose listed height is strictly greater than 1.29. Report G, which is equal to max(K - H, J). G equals 18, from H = 6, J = 4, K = 24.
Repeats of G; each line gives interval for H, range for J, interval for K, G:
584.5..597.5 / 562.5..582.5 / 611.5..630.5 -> 2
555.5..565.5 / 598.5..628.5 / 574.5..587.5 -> 30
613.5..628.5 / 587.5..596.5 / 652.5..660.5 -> 3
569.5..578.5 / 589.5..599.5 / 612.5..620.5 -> 5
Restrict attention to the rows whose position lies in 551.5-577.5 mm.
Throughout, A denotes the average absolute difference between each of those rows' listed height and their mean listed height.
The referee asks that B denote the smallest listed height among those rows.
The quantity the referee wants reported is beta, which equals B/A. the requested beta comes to 21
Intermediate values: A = 0.053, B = 1.1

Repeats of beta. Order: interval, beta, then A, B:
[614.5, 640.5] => 9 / 0.145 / 1.309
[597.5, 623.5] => 22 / 0.058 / 1.284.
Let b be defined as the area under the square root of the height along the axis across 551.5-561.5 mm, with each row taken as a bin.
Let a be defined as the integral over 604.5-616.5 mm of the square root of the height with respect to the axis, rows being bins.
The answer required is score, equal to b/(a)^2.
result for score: 0.058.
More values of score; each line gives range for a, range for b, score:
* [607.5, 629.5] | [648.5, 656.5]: 0.014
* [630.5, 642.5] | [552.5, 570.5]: 0.080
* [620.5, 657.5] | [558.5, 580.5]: 0.011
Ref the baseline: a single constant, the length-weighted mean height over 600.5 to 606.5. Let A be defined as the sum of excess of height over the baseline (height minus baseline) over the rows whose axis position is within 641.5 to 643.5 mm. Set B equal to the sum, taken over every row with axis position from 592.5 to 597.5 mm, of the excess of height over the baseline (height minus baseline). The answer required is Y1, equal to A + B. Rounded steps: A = 0.61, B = -0.4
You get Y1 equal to 0.2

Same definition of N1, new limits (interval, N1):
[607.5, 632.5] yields 0.171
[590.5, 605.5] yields 0.063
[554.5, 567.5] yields 0.048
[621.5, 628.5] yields 0.072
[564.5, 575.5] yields 0.051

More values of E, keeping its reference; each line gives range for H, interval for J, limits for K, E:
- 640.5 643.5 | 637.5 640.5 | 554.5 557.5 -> 0.12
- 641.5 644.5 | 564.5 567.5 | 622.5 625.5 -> 0.06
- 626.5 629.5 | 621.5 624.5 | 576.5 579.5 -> 0.06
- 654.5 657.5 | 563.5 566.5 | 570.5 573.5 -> 0.00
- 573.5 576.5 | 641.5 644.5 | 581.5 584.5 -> 0.20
